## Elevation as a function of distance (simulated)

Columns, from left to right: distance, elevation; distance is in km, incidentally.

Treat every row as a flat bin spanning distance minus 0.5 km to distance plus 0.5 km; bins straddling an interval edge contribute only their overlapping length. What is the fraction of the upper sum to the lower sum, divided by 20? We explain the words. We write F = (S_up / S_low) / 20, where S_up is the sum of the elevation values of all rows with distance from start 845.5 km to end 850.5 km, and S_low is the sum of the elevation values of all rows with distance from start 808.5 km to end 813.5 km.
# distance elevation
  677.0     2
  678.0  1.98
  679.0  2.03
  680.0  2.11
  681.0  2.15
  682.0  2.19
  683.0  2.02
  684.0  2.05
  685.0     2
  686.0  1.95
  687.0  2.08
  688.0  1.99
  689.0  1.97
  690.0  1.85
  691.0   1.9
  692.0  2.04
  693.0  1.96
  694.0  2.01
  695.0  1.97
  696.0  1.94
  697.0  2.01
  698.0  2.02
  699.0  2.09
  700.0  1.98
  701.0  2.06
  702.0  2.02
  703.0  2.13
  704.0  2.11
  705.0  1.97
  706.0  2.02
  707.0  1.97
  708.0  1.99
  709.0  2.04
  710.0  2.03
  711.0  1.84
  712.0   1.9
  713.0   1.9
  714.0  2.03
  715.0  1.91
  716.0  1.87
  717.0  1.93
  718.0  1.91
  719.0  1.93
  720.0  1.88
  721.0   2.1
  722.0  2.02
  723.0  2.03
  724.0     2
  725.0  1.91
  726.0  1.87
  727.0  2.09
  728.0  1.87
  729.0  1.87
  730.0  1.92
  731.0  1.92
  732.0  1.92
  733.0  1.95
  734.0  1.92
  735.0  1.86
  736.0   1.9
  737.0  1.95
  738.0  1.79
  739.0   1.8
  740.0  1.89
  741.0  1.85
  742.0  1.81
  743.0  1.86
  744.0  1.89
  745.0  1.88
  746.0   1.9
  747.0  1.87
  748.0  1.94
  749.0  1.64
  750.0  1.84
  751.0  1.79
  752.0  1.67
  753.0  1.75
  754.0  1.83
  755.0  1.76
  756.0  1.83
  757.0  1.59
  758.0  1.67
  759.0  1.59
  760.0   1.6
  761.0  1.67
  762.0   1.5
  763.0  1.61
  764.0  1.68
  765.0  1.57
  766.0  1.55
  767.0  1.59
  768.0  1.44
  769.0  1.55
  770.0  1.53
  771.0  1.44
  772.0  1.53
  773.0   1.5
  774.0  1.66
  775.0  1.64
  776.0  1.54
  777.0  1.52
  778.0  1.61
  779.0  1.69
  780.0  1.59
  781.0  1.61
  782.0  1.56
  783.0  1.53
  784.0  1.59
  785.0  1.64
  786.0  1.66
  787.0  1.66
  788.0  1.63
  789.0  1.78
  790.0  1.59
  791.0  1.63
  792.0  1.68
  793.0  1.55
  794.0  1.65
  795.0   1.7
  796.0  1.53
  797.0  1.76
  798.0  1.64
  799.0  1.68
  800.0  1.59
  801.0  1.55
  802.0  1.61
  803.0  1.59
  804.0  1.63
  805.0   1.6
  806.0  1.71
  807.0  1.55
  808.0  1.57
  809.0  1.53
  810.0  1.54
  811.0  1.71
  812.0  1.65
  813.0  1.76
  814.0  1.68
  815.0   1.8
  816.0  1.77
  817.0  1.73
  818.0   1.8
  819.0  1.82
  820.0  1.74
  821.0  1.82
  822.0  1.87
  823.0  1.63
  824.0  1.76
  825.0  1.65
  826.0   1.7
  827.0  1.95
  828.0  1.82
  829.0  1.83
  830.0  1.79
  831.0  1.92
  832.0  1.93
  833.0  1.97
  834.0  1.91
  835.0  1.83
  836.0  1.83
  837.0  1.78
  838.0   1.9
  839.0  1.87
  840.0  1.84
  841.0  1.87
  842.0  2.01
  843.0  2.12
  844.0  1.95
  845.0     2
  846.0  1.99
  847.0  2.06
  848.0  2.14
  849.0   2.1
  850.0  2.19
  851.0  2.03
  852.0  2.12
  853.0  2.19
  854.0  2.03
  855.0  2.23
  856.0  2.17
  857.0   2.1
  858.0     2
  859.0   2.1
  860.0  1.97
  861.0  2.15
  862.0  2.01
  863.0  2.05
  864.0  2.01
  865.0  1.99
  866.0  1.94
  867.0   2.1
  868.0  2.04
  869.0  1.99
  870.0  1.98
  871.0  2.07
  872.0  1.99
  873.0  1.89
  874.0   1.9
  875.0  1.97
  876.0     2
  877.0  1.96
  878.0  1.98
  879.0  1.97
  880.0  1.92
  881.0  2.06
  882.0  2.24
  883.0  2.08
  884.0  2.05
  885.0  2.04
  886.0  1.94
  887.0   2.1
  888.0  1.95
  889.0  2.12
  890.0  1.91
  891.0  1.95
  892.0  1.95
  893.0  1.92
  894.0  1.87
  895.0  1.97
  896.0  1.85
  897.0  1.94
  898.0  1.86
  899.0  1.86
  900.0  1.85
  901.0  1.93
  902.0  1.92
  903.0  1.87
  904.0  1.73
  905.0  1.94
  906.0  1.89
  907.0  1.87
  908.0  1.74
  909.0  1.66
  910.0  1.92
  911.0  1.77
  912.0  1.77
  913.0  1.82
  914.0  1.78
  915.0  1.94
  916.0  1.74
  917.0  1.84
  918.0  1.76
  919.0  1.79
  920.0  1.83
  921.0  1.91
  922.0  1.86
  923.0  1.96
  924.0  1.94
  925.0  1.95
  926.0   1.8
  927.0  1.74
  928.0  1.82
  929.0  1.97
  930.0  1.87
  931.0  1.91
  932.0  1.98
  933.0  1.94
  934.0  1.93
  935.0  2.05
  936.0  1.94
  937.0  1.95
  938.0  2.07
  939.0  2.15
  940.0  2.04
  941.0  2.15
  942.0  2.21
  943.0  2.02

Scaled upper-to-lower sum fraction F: 0.064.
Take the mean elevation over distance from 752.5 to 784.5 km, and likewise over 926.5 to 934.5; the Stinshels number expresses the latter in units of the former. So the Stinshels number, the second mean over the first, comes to 1.18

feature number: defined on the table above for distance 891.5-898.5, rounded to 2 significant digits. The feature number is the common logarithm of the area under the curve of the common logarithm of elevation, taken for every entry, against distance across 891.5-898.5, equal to 0.29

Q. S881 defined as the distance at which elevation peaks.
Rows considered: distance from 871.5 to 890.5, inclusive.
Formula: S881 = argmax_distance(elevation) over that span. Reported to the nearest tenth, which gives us 882.0 km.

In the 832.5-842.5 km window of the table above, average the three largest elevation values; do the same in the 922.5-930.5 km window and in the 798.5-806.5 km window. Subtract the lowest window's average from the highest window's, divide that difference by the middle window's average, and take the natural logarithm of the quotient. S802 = -1.92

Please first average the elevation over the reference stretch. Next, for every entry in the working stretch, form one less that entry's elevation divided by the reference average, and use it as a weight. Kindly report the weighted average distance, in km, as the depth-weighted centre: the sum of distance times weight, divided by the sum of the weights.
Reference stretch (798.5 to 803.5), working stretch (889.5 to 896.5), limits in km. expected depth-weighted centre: 892.9 km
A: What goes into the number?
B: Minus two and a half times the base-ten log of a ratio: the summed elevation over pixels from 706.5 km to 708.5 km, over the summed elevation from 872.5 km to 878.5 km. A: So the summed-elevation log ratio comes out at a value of 1.2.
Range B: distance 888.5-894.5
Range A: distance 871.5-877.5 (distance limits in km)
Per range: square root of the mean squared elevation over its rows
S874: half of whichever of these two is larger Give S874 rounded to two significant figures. 0.98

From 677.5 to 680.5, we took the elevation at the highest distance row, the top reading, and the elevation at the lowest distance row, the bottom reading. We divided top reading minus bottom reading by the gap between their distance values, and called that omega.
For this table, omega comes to 0.065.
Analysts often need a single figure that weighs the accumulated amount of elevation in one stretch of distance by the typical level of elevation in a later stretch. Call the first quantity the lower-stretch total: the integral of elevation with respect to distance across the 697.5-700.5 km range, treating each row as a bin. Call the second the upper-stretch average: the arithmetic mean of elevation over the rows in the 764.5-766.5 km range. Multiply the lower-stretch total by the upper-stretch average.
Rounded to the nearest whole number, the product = 10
